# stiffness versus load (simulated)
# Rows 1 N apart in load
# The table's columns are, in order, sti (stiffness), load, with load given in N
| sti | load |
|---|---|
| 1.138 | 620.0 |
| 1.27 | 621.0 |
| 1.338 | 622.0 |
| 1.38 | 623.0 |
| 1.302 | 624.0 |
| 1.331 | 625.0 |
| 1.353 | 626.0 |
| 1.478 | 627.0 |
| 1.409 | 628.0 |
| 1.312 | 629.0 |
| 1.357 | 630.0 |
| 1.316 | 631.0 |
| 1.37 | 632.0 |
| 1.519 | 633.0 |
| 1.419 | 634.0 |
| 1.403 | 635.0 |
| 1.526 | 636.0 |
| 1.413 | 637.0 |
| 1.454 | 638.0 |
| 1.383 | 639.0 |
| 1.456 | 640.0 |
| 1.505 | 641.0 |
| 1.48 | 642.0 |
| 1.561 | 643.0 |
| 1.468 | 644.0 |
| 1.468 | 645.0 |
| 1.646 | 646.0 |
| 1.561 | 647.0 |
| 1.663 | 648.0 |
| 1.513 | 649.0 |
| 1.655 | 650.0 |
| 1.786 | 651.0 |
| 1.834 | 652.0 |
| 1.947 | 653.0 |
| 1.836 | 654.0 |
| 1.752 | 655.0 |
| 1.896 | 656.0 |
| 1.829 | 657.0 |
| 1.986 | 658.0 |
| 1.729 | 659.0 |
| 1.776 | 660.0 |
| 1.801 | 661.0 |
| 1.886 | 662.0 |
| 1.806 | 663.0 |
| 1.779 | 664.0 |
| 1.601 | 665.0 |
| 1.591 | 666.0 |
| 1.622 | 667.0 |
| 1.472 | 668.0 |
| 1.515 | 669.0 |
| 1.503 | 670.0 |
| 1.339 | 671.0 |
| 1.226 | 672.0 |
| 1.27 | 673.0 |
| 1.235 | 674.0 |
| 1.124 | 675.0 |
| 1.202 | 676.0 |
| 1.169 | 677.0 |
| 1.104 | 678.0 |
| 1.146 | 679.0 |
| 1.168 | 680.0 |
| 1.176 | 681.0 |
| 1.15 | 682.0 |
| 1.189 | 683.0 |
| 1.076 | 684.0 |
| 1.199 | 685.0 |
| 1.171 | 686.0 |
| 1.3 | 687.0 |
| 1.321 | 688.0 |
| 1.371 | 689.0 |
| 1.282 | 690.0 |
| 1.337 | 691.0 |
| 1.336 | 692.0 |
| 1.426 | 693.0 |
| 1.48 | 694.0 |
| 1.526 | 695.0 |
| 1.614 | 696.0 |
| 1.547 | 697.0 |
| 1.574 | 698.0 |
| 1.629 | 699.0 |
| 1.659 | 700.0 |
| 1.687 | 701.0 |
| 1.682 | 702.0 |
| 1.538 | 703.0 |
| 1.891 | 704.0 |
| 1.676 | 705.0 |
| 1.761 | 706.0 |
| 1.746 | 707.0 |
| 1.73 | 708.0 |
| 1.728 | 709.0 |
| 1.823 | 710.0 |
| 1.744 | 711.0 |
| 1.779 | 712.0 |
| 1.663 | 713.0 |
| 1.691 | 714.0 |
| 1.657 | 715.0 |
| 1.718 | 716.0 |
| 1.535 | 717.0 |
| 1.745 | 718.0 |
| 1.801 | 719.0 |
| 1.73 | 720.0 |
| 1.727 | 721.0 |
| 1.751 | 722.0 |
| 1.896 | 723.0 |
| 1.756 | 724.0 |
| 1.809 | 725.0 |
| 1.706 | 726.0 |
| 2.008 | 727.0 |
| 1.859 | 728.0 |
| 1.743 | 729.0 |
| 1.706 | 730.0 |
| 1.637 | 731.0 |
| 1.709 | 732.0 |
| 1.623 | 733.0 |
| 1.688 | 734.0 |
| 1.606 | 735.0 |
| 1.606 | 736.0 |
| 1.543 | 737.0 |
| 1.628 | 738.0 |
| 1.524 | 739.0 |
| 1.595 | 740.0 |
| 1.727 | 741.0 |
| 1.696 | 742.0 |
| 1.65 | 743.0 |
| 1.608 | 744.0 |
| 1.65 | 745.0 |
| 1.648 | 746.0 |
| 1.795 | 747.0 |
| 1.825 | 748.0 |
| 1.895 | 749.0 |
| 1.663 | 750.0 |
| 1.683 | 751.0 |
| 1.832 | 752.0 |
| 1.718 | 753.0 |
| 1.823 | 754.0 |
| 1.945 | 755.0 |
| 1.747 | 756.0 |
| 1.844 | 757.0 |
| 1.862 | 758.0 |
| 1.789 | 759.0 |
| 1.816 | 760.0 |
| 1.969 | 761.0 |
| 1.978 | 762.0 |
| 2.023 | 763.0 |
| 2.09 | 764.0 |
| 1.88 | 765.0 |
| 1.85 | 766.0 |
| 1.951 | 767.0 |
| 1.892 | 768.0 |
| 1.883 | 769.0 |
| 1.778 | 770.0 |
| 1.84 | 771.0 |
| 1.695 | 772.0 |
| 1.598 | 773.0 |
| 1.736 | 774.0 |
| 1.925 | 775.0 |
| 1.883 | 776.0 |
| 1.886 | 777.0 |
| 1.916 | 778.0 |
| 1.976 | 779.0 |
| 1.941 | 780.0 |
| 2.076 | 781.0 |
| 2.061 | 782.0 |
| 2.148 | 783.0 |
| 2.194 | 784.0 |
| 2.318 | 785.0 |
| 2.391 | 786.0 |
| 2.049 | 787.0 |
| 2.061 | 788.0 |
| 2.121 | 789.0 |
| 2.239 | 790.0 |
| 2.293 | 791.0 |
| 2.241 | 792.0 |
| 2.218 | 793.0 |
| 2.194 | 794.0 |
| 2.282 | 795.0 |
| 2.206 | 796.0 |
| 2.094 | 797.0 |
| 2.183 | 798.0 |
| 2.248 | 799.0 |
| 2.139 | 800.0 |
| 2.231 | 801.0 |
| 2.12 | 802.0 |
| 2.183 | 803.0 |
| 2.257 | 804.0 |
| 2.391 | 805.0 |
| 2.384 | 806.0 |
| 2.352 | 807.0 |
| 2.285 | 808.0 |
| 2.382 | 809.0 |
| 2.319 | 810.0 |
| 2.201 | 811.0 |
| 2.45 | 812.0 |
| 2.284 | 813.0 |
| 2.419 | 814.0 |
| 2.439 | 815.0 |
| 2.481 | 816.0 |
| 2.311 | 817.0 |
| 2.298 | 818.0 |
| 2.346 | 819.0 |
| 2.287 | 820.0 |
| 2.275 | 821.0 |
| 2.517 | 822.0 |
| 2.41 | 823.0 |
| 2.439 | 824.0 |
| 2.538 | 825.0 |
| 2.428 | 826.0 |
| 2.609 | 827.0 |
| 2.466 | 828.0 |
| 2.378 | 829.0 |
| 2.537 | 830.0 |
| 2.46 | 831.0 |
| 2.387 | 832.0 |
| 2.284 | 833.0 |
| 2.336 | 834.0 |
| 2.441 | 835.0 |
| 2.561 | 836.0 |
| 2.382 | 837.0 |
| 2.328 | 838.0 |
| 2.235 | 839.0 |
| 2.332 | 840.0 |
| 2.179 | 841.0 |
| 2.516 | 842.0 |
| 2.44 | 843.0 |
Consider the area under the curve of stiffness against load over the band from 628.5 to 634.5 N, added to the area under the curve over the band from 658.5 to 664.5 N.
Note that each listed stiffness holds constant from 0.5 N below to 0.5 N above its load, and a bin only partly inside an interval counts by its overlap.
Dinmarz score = 19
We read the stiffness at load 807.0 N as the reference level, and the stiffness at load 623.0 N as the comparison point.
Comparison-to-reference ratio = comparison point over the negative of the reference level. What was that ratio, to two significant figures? -0.59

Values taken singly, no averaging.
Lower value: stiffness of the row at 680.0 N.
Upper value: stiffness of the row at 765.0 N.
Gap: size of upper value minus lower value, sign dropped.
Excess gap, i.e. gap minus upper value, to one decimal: -1.2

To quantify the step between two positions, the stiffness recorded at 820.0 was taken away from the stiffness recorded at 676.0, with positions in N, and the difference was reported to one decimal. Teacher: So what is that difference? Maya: -1.1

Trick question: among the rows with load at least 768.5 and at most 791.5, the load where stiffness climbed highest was 786.0 N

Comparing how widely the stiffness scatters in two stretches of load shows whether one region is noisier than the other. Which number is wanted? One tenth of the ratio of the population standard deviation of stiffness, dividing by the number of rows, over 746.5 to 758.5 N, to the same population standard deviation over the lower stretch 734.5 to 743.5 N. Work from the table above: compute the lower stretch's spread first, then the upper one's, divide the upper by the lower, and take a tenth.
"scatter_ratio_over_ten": 0.132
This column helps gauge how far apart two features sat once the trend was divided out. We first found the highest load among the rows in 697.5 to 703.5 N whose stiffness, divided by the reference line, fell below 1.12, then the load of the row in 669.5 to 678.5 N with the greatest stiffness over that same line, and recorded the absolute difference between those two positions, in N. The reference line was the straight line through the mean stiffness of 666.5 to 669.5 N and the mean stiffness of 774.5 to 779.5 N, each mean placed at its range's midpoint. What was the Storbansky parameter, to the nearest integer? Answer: 33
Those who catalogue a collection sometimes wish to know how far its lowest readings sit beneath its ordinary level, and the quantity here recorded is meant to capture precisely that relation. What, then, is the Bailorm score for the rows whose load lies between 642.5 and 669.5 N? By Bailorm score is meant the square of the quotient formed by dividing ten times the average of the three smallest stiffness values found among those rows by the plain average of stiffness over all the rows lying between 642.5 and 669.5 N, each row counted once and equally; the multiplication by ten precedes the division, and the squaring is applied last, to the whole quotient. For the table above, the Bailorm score 74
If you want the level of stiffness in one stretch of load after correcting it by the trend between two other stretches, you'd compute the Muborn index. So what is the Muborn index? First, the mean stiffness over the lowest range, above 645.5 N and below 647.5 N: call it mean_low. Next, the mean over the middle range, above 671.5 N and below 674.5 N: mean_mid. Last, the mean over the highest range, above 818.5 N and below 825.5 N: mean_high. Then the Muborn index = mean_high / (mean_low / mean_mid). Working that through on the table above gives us 1.9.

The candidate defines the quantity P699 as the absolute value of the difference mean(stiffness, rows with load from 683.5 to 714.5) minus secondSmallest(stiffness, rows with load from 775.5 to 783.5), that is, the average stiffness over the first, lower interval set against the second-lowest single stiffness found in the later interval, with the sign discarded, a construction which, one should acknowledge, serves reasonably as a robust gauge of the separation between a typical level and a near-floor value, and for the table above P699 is 0.34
